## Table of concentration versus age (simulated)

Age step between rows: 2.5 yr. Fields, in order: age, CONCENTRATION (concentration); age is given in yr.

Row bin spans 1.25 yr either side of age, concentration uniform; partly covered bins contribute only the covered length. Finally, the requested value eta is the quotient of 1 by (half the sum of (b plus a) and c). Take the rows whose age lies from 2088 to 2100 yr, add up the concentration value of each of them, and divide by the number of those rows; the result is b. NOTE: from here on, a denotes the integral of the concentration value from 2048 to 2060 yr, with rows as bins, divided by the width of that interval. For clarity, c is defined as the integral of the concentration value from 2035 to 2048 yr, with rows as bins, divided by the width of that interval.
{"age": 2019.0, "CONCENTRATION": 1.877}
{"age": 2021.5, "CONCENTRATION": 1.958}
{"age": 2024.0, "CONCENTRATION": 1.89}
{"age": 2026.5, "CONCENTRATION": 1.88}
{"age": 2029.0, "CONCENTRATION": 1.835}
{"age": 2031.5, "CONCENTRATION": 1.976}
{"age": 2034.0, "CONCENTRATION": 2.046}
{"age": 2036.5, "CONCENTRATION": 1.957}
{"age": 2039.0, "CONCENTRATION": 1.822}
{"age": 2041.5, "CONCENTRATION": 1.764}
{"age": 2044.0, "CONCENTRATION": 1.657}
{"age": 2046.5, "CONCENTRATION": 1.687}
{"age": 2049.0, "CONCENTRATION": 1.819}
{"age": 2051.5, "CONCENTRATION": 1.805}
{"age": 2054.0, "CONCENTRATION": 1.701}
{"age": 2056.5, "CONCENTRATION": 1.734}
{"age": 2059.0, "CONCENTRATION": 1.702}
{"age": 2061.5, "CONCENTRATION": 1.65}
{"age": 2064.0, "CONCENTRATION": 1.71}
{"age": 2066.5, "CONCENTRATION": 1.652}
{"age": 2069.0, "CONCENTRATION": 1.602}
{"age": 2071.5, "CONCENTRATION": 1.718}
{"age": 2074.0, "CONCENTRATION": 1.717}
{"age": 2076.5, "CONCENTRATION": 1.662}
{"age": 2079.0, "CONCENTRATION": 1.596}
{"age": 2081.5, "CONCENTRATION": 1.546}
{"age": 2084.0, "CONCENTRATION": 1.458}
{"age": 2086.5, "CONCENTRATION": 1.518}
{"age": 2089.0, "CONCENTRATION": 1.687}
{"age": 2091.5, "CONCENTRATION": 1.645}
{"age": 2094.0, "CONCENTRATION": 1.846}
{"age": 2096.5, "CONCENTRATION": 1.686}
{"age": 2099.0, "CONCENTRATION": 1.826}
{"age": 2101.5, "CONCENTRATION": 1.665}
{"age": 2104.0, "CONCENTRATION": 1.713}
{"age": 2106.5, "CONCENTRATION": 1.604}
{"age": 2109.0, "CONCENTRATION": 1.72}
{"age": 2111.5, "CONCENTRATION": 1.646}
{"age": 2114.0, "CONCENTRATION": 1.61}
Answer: 0.379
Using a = 1.8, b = 1.74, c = 1.78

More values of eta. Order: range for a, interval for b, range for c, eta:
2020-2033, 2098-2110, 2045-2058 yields 0.373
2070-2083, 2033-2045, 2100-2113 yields 0.387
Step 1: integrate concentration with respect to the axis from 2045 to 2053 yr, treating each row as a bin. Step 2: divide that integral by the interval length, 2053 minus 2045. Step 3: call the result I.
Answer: 1.76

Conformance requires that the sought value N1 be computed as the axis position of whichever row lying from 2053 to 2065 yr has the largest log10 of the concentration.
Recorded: 2056.5 yr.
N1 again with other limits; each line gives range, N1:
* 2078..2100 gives 2094.0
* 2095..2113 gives 2099.0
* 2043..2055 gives 2049.0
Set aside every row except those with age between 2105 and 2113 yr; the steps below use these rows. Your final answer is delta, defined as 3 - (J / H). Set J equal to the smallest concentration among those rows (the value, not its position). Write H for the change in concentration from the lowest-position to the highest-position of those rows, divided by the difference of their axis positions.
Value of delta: -188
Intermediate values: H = 0.008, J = 1.604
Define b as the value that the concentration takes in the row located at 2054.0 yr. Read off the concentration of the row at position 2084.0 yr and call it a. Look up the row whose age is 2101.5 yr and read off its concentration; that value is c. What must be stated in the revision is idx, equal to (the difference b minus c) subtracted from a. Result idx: 1.42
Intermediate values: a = 1.458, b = 1.701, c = 1.665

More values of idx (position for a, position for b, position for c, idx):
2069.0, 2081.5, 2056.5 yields 1.79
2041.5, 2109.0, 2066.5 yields 1.70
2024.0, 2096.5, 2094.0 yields 2.05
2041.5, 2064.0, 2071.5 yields 1.77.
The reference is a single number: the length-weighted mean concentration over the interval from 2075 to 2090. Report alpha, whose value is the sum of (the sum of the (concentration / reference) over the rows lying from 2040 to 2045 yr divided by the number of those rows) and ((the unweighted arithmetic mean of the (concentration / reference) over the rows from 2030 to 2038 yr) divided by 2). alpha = 1.72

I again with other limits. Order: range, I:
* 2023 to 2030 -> 1.87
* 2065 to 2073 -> 1.66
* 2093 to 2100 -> 1.78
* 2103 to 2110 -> 1.68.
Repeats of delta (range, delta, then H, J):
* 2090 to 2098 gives -198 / 0.008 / 1.645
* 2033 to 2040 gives 44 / -0.045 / 1.822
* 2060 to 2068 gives -4122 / 0.000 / 1.65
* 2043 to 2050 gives -48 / 0.032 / 1.657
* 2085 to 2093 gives -57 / 0.025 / 1.518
